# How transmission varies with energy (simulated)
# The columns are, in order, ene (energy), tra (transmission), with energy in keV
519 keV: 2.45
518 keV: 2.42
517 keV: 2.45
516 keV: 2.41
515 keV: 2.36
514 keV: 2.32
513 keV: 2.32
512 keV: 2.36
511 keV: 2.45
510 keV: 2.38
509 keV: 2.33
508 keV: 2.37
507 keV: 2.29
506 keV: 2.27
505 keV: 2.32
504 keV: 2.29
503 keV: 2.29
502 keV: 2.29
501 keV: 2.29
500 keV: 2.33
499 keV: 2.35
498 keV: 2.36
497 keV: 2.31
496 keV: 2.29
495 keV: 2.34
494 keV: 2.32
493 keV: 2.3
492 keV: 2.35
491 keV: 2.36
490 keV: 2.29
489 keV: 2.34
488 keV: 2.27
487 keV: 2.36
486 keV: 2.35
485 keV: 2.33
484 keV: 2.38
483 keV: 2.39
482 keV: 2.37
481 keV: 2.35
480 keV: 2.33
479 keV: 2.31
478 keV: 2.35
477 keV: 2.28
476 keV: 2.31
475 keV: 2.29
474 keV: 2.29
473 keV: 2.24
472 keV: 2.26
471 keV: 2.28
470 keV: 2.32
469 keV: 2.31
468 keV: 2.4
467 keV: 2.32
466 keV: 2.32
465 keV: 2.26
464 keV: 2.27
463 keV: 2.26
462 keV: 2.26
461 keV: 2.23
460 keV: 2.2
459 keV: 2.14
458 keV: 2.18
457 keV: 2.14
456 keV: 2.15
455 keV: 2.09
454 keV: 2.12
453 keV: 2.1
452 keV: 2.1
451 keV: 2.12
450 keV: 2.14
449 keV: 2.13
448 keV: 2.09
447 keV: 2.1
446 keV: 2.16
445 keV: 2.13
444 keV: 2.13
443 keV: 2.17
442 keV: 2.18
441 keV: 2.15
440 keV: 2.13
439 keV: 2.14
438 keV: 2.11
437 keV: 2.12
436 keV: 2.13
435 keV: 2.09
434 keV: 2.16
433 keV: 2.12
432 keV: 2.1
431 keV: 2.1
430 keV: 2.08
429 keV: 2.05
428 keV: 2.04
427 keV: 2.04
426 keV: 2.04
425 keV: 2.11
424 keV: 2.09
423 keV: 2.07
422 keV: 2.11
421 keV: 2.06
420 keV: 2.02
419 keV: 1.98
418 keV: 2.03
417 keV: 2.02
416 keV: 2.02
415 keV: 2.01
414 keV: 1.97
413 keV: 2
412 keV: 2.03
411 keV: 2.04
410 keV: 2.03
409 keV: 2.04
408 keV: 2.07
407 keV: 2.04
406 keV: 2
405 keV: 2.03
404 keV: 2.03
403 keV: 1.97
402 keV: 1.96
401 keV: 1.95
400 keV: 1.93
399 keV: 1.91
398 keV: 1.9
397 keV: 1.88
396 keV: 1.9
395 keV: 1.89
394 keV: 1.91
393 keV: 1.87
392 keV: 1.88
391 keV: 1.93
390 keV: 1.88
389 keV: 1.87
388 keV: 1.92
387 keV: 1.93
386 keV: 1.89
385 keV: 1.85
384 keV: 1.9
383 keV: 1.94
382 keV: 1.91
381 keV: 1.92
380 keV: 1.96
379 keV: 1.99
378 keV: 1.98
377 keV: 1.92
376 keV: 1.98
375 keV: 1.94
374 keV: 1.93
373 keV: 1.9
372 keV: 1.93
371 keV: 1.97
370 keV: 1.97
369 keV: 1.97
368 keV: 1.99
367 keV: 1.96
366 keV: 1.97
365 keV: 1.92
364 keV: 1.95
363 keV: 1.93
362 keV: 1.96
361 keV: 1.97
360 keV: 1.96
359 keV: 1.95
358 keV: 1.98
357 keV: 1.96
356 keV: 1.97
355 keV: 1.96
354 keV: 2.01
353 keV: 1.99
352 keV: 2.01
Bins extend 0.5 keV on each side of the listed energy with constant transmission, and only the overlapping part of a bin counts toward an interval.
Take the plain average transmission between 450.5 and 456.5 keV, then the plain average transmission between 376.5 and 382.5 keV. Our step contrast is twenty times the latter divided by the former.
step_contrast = 18.4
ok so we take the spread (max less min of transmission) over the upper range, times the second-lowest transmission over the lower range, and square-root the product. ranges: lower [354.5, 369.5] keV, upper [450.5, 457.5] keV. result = 0.34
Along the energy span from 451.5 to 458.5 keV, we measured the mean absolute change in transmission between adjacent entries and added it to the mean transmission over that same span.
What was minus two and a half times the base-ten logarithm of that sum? -0.83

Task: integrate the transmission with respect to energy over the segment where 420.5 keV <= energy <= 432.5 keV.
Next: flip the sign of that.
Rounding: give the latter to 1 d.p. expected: -24.9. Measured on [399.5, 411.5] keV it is -24.1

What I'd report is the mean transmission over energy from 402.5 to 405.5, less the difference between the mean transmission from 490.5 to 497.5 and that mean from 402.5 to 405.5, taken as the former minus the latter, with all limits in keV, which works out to 1.7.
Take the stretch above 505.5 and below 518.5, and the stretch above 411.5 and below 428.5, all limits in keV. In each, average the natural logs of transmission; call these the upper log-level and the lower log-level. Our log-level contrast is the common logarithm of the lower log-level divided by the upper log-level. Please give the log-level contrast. -0.082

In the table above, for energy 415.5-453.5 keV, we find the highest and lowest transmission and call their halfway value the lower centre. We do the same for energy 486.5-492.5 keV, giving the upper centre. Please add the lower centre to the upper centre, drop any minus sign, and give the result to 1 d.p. 4.4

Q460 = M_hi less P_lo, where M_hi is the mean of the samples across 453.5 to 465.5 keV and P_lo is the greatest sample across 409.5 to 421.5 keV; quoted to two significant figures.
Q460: 0.13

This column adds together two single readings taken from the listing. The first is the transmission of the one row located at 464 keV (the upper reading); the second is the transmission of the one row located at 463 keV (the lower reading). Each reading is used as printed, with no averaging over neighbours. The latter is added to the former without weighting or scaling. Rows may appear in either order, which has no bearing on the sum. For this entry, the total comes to 4.53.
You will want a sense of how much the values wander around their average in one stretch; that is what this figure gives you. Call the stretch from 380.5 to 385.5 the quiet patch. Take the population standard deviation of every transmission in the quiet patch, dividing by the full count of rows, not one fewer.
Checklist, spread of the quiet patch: 0.030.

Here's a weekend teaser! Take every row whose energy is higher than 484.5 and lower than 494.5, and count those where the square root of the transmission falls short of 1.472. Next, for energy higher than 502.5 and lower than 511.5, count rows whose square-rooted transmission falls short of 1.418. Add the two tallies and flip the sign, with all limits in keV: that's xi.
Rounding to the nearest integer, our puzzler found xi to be 0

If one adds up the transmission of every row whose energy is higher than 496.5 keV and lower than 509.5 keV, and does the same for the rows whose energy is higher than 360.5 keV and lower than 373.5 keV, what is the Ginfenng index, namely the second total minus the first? -4.7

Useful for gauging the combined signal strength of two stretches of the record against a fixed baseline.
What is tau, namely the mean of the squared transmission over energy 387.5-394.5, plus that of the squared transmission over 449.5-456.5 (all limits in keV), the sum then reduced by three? 5.1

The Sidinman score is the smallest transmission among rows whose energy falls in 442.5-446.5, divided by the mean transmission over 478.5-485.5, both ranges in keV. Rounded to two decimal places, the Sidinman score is 0.91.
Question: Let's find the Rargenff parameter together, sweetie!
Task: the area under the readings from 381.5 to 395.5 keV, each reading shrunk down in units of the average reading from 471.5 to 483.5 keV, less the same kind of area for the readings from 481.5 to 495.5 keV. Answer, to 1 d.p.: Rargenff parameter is -2.7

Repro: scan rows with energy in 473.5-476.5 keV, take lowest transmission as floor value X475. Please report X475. 2.29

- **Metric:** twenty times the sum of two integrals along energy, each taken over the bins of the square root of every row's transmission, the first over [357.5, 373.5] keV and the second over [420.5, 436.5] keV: 910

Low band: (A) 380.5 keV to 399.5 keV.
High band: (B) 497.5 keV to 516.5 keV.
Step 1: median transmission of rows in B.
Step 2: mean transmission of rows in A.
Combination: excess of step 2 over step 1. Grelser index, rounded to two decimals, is -0.43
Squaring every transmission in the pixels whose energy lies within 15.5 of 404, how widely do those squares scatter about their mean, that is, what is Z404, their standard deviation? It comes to 0.25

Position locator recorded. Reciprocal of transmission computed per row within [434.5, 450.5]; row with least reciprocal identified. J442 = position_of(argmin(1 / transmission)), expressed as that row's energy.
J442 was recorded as 442 keV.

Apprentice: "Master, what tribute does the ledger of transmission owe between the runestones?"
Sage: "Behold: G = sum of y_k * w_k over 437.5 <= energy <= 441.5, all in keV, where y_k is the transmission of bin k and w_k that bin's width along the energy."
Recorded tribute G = 8.5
